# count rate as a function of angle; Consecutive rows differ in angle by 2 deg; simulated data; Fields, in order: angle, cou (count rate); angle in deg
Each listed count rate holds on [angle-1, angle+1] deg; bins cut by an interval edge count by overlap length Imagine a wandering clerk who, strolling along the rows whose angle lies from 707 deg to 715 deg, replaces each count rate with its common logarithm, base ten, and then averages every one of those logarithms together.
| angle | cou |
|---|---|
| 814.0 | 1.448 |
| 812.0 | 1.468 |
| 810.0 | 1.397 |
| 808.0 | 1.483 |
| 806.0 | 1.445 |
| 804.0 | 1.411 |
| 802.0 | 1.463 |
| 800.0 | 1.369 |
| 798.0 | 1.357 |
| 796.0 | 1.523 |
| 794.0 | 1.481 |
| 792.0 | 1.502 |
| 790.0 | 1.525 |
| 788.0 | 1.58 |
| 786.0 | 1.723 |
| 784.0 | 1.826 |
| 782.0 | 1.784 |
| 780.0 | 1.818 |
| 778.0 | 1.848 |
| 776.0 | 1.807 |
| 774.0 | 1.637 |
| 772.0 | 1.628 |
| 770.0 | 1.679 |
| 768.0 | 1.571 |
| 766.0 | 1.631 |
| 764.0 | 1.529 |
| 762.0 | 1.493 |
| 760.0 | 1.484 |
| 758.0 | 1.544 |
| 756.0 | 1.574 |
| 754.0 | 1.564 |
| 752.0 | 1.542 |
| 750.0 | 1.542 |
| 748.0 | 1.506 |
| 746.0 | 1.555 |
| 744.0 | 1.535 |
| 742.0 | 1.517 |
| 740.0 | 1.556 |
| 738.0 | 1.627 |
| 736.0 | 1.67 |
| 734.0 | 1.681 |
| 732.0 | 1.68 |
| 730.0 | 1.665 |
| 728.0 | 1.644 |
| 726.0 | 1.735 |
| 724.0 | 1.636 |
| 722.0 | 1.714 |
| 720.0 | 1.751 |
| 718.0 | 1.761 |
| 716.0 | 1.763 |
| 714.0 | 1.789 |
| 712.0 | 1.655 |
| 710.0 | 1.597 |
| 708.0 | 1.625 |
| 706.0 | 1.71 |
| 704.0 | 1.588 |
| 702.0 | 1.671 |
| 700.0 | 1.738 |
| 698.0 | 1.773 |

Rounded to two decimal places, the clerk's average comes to 0.22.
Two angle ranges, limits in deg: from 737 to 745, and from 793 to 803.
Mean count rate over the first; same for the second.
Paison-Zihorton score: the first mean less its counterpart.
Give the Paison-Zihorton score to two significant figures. 0.12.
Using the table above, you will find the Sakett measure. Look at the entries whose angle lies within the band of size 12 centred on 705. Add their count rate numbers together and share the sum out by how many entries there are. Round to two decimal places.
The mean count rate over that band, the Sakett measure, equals 1.65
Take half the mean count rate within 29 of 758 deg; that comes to 0.814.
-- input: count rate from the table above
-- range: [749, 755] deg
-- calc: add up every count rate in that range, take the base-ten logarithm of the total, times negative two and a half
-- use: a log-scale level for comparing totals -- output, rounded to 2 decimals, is -1.67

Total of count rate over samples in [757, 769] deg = 9.3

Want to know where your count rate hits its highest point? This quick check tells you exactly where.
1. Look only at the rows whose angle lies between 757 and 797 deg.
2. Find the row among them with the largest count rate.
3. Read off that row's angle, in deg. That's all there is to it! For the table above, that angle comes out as 778.0 deg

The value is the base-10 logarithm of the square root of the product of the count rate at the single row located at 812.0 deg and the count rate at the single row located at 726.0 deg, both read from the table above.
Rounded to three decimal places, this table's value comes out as 0.203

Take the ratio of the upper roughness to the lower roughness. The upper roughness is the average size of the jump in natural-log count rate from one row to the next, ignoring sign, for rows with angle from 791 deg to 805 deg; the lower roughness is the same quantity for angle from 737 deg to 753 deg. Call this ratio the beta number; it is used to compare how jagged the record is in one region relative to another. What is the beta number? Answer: 2.1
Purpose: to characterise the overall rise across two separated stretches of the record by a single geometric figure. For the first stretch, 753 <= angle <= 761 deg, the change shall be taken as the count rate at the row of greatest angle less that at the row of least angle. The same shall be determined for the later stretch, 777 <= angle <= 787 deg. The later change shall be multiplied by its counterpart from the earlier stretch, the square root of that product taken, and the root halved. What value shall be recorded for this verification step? 0.050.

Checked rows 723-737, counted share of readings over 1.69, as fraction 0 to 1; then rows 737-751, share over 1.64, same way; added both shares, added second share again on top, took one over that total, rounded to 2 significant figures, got 7.0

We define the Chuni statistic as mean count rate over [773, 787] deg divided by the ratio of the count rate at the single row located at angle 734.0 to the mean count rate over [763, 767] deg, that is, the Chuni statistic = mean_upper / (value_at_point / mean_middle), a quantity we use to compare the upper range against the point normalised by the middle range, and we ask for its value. 1.67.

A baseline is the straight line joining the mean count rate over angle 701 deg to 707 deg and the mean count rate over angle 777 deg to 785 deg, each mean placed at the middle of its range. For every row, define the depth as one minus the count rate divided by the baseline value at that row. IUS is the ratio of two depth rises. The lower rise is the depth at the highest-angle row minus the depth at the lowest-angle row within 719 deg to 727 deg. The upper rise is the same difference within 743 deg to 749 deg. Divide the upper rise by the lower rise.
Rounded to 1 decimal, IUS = 1.2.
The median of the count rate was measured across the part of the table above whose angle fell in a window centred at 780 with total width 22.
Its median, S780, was 1.72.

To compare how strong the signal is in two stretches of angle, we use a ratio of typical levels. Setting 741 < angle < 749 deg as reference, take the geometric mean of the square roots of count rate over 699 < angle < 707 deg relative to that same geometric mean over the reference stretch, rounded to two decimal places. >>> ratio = 1.05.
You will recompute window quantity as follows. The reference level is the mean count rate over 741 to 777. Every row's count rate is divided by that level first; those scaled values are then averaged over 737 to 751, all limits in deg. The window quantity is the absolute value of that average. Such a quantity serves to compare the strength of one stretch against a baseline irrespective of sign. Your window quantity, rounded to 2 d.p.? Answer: 0.98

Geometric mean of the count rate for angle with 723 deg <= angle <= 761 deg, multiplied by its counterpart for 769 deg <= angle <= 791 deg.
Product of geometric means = 2.72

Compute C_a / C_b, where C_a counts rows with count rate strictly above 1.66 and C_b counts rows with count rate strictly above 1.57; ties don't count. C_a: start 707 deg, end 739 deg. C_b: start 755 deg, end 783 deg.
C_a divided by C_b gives 1.0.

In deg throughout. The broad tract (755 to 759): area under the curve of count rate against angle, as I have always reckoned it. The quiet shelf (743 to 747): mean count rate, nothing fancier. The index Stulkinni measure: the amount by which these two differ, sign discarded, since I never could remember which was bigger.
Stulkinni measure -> 4.69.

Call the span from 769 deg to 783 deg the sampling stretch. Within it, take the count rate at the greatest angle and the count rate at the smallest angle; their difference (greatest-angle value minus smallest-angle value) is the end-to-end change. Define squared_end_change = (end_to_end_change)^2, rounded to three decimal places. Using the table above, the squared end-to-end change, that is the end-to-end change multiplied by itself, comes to 0.011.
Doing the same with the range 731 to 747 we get 0.016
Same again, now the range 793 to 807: 0.001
